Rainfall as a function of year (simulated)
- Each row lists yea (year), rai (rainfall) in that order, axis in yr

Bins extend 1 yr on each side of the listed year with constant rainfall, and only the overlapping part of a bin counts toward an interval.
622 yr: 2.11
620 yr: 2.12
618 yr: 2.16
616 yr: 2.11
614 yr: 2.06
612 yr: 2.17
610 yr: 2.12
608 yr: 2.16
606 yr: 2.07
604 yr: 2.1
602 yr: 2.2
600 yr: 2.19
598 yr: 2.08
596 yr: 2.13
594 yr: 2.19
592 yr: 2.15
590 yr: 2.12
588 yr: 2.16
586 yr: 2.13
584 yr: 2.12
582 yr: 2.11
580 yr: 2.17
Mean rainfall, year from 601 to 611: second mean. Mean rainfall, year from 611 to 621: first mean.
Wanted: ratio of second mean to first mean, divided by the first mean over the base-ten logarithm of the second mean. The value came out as 0.155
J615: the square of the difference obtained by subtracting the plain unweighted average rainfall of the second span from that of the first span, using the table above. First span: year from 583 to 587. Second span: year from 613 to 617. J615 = 0.0016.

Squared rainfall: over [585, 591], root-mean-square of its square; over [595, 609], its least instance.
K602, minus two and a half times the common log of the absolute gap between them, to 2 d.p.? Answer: 1.38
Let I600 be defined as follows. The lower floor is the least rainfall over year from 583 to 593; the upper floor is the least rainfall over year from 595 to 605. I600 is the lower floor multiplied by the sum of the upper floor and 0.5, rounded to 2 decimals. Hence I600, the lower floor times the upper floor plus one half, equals 5.47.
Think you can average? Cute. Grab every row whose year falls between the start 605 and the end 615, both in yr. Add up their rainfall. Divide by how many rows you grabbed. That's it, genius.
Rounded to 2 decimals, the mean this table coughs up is 2.12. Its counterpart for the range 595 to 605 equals 2.14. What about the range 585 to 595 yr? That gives 2.15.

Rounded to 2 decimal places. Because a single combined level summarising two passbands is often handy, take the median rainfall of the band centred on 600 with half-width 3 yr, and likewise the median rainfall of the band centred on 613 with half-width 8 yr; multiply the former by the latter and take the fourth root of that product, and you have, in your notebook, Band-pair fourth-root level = 1.47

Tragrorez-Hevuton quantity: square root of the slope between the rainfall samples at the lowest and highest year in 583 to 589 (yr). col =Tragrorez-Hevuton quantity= 0.10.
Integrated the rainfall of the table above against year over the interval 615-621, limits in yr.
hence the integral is 12.78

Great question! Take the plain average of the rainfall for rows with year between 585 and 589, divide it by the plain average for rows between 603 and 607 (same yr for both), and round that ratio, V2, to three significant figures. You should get 1.03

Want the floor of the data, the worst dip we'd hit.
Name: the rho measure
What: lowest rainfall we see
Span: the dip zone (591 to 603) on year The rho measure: 2.08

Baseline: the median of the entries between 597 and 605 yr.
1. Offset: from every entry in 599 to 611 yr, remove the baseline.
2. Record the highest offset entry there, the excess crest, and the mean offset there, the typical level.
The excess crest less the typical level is 0.0600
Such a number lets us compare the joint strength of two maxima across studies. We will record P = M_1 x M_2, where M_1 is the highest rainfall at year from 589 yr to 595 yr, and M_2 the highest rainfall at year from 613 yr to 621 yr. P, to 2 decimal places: 4.73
